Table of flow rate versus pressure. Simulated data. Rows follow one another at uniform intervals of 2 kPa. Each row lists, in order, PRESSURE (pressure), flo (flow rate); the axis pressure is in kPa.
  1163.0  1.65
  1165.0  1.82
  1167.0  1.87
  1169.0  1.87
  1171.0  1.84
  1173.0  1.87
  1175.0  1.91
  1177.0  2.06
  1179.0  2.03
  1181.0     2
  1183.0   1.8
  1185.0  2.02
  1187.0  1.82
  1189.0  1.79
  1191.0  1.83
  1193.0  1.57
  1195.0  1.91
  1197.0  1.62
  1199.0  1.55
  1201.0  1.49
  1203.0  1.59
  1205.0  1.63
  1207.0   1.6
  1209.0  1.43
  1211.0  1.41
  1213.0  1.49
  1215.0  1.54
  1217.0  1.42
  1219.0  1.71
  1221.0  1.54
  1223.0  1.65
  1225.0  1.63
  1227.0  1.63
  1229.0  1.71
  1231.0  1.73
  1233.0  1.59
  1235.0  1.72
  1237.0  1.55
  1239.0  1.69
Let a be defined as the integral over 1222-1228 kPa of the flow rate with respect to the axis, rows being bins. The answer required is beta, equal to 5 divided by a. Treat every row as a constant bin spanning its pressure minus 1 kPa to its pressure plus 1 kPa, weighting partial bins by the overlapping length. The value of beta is 0.509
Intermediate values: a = 9.8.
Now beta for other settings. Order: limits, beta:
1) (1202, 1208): 0.519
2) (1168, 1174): 0.448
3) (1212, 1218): 0.562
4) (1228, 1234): 0.497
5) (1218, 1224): 0.510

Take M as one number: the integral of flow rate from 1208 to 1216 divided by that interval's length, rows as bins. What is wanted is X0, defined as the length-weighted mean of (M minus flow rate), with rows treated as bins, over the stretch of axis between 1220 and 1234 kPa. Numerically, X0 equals -0.17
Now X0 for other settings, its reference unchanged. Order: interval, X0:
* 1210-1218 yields 0.00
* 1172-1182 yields -0.51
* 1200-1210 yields -0.08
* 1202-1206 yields -0.14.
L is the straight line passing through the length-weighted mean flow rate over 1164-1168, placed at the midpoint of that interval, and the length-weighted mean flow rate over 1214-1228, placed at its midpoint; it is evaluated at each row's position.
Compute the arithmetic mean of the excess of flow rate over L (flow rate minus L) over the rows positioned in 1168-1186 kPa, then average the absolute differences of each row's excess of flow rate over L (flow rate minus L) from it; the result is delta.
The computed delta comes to 0.10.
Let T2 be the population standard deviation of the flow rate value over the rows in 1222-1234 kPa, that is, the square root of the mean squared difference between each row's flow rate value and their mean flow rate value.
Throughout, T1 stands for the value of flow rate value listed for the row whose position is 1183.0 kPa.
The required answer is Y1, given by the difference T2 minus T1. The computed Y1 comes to -1.75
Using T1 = 1.8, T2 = 0.05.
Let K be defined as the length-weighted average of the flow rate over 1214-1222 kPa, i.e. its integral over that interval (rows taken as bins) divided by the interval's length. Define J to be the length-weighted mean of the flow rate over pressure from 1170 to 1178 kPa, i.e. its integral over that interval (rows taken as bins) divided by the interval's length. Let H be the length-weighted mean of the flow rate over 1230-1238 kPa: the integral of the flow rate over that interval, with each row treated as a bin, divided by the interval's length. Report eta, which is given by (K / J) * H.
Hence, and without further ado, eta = 1.33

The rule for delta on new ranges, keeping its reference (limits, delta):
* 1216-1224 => 0.10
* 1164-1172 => 0.02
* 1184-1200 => 0.12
